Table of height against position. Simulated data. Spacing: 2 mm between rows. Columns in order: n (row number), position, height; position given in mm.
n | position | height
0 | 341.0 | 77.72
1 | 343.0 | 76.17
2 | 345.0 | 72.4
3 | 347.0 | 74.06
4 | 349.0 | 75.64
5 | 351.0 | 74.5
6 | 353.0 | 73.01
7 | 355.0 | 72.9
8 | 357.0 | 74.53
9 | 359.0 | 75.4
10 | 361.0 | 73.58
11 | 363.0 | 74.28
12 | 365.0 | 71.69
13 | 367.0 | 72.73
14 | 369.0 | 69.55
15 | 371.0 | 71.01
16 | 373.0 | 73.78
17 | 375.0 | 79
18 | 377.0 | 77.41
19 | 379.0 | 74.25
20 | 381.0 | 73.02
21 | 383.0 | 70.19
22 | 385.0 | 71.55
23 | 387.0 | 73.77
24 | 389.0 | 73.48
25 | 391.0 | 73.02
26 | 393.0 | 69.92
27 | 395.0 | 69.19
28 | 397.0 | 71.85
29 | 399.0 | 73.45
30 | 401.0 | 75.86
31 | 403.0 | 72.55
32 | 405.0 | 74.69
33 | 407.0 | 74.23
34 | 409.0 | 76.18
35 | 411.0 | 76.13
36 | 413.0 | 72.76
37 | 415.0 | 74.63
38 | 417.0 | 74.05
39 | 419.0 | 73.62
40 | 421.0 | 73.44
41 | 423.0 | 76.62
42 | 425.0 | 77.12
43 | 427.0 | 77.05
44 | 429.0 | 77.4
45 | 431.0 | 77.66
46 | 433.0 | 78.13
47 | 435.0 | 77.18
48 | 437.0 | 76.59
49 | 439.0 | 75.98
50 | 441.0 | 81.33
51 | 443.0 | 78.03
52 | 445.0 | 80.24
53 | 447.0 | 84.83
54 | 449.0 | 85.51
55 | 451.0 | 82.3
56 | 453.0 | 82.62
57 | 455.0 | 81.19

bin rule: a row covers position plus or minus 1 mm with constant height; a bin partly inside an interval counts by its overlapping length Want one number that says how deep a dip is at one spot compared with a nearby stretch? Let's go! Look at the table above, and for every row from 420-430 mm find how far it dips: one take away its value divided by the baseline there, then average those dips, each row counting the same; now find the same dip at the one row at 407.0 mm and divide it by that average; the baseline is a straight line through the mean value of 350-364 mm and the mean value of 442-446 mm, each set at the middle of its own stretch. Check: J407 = 1.6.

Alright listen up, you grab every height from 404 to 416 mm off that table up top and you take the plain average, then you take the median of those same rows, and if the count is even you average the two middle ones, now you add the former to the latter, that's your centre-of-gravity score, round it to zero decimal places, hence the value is 149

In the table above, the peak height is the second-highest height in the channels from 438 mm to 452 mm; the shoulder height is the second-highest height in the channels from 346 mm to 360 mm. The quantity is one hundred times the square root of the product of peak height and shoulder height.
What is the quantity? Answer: 7998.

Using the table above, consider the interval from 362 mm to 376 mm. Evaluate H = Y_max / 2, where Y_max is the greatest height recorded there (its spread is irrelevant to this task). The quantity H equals 39.5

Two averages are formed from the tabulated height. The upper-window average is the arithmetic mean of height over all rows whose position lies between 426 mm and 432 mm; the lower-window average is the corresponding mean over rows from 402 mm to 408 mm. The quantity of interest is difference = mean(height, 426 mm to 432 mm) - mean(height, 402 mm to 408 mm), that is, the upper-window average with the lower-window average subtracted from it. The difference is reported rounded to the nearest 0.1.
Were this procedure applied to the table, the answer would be 3.5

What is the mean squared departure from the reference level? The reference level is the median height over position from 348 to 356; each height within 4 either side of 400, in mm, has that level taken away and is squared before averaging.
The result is 2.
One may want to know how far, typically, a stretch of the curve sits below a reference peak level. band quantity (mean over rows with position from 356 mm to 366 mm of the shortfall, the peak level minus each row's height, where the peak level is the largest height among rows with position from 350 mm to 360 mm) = 1.5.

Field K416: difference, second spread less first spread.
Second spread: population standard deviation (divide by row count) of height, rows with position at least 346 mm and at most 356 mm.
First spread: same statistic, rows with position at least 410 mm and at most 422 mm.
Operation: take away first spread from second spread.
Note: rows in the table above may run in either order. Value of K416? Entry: -0.1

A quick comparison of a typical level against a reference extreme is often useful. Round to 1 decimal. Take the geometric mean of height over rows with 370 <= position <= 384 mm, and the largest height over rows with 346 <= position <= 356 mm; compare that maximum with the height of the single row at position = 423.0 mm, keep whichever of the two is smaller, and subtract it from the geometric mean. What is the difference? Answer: -1.6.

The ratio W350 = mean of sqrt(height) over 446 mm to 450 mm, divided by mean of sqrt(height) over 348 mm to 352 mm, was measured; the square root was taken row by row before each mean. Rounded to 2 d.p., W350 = 1.07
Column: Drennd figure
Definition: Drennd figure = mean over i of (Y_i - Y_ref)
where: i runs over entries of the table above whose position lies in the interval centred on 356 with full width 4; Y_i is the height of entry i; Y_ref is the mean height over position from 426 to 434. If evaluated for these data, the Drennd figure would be -4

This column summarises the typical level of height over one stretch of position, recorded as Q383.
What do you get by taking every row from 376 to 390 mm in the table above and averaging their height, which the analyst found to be 73.4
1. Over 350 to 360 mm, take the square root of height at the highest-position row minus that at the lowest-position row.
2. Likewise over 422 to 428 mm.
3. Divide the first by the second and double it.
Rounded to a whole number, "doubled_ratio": 4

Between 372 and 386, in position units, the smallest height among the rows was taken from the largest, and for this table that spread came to 8.8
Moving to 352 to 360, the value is 2.5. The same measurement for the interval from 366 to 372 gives 3.2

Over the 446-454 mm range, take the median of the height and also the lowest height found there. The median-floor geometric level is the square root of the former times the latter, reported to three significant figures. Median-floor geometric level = 83.0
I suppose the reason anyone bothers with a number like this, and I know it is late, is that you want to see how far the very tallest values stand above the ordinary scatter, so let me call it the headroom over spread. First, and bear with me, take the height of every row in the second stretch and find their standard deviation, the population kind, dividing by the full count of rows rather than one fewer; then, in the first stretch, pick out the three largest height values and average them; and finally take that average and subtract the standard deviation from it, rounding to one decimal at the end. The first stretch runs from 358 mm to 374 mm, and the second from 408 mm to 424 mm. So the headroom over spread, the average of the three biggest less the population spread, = 73.1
